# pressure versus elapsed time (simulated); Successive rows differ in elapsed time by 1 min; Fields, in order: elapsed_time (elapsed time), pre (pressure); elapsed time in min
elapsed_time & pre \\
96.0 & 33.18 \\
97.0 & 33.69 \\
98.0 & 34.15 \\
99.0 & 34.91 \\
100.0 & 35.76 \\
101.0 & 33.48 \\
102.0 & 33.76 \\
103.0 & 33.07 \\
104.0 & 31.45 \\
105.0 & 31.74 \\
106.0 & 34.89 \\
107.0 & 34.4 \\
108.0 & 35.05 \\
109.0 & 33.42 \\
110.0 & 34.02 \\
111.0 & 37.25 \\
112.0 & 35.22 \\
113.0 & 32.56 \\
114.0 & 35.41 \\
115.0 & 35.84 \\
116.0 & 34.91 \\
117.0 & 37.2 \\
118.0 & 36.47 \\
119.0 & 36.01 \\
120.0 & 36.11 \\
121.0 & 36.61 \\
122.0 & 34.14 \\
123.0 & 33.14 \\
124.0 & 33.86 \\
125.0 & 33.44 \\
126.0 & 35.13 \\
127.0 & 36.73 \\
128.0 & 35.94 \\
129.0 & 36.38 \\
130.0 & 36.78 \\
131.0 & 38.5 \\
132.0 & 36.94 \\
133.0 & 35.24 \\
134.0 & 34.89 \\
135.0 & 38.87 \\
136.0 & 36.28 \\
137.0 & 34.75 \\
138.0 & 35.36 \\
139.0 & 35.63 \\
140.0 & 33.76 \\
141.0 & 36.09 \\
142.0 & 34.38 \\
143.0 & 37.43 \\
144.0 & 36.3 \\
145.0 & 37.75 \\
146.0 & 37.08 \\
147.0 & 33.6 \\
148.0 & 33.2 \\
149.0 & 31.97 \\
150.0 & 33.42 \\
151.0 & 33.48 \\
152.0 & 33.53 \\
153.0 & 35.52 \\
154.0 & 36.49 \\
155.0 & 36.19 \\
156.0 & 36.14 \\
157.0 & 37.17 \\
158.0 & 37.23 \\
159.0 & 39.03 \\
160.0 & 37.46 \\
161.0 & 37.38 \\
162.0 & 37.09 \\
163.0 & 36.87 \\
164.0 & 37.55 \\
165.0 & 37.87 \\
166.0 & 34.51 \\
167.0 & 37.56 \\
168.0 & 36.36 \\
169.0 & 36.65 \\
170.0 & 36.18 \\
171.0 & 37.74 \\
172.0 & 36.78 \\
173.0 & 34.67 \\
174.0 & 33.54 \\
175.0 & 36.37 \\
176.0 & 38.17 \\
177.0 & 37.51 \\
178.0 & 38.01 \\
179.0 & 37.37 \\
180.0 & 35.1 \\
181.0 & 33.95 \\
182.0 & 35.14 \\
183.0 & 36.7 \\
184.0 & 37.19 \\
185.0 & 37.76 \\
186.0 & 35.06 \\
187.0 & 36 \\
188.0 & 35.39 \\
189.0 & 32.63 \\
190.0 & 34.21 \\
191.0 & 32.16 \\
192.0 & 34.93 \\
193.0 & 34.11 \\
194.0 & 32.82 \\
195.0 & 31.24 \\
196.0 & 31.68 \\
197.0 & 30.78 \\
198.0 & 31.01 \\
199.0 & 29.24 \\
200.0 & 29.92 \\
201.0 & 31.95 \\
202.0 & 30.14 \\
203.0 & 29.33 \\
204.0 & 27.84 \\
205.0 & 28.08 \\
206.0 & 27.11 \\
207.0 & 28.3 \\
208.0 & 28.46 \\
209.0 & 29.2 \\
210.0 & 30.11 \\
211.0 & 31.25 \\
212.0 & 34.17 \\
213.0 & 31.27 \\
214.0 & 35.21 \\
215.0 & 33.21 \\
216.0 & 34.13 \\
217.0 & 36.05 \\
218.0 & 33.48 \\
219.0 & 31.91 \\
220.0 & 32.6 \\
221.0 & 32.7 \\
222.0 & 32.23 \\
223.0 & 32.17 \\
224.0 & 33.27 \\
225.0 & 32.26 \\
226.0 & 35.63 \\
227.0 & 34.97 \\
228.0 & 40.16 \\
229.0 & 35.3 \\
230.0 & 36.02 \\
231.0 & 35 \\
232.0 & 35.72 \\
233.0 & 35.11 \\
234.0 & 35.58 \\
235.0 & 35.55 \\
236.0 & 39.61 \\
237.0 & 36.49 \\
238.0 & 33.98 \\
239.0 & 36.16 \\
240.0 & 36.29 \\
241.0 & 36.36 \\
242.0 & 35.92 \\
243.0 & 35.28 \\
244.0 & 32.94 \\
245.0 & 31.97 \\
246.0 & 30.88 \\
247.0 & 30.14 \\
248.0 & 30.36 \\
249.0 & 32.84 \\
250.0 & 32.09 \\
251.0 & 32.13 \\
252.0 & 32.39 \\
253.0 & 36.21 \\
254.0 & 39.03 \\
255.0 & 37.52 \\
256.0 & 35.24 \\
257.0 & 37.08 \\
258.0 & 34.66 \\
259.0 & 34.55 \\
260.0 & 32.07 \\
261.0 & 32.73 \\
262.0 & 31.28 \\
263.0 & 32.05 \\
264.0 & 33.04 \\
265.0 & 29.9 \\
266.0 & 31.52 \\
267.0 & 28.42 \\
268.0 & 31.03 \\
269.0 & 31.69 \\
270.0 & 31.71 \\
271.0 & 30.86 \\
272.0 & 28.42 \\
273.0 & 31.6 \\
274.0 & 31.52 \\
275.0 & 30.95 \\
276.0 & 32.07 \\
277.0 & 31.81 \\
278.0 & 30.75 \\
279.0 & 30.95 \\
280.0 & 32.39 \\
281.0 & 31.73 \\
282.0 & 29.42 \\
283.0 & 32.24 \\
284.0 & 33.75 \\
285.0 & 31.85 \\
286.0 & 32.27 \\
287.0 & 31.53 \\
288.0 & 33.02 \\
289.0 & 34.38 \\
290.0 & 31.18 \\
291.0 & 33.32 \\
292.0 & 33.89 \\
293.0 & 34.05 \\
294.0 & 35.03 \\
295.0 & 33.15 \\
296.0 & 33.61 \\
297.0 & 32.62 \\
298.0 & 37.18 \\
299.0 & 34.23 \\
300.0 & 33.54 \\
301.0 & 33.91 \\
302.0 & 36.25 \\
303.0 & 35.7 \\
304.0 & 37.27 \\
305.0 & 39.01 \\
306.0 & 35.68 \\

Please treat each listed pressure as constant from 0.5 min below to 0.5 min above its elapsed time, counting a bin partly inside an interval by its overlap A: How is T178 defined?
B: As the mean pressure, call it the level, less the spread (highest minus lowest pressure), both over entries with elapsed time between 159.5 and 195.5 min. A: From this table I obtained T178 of 28.9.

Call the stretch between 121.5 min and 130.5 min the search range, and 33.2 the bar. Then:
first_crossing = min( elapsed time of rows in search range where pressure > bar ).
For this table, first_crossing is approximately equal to 122.0 min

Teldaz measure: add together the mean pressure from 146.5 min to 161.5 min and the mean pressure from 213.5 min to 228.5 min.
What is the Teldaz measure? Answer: 69.5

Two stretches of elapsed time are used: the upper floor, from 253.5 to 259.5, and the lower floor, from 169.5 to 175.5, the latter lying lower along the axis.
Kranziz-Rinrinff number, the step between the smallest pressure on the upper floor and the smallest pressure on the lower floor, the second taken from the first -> 1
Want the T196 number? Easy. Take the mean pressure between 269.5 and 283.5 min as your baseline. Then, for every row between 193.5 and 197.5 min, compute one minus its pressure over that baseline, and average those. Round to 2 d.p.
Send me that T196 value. -0.01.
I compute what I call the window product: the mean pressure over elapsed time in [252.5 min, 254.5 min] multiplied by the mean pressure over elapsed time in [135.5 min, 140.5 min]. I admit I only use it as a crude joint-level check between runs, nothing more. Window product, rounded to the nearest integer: 1323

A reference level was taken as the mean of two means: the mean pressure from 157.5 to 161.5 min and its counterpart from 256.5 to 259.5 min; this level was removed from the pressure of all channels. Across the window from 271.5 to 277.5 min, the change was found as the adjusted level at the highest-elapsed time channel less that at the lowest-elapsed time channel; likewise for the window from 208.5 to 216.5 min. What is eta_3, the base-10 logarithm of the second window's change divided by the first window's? 0.2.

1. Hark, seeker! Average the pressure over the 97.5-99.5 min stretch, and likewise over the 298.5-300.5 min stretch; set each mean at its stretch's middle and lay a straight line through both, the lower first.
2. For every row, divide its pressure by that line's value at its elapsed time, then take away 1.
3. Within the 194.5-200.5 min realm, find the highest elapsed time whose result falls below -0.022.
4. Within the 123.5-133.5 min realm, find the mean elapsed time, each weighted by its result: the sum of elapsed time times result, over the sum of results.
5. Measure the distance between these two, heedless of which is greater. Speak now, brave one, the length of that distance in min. 69.6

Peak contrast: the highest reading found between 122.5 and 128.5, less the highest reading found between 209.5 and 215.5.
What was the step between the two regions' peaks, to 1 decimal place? 1.5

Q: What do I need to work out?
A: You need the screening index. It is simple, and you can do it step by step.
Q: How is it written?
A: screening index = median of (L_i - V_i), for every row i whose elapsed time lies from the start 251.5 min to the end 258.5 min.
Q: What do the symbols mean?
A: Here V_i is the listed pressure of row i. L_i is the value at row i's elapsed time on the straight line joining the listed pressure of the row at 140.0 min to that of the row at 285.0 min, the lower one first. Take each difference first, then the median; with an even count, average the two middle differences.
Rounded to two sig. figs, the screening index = -3.9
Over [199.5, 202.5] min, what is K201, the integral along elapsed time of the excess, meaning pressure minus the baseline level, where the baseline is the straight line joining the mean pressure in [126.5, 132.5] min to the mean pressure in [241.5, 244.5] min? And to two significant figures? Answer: -15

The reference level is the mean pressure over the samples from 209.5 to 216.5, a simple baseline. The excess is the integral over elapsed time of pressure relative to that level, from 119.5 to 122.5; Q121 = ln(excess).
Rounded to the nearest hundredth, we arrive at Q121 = 2.15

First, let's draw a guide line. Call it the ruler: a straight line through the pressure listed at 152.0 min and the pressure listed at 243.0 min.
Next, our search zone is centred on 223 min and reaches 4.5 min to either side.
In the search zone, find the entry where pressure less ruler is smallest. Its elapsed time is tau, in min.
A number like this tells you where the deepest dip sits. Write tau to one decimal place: 219.0 min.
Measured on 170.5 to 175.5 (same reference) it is 174.0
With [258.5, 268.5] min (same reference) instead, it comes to 267.0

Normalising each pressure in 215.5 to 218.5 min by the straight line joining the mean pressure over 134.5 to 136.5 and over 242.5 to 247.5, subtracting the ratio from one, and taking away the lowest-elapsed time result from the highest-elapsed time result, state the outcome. 0.016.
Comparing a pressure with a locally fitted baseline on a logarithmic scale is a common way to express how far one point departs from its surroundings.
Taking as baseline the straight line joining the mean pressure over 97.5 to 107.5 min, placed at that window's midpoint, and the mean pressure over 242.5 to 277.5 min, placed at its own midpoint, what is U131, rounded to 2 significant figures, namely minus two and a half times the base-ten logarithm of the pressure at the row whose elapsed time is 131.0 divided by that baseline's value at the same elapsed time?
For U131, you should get -0.15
